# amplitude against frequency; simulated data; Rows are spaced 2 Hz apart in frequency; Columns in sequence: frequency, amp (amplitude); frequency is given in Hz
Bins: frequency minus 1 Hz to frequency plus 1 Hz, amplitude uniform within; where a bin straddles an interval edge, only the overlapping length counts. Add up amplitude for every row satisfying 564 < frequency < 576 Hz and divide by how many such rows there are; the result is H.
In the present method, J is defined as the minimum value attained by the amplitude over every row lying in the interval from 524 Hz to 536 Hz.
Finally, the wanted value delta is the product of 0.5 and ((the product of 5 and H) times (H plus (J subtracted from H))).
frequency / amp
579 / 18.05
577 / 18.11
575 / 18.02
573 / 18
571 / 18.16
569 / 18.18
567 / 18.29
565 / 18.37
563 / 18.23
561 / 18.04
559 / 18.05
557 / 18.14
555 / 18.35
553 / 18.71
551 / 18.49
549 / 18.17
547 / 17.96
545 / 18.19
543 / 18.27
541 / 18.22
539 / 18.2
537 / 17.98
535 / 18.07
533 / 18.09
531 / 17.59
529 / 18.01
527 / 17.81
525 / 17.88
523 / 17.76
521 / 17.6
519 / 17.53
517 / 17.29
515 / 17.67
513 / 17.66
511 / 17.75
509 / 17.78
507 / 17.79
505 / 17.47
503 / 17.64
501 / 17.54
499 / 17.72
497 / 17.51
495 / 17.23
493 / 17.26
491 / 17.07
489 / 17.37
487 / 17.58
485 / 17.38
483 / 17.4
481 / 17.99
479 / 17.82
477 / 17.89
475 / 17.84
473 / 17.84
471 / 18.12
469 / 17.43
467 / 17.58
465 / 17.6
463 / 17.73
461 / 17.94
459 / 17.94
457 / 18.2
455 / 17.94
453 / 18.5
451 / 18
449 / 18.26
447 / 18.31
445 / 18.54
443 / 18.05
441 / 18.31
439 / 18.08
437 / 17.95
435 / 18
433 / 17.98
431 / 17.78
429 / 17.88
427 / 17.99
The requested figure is 852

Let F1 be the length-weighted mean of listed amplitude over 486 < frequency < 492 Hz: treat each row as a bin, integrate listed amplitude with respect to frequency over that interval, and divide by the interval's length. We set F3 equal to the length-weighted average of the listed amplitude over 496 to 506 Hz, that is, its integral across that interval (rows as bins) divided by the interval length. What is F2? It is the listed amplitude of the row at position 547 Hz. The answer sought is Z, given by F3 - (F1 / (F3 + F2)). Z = 17.1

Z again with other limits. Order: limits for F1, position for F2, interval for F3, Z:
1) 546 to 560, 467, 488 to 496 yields 16.7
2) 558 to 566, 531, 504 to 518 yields 17.1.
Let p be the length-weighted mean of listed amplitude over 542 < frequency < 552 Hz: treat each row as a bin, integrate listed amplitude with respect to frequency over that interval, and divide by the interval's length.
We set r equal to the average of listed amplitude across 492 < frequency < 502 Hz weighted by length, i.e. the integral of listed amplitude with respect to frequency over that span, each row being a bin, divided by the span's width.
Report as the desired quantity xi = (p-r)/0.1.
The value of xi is 7.6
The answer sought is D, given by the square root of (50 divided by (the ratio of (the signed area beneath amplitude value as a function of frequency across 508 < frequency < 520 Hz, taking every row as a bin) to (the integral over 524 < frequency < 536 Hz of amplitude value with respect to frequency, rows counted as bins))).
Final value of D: 7.13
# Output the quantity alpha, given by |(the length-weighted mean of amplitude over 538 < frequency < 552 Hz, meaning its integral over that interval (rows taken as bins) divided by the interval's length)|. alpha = 18.2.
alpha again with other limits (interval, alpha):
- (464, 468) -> 17.6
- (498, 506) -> 17.6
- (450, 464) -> 18.0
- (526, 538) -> 17.9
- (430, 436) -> 17.9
